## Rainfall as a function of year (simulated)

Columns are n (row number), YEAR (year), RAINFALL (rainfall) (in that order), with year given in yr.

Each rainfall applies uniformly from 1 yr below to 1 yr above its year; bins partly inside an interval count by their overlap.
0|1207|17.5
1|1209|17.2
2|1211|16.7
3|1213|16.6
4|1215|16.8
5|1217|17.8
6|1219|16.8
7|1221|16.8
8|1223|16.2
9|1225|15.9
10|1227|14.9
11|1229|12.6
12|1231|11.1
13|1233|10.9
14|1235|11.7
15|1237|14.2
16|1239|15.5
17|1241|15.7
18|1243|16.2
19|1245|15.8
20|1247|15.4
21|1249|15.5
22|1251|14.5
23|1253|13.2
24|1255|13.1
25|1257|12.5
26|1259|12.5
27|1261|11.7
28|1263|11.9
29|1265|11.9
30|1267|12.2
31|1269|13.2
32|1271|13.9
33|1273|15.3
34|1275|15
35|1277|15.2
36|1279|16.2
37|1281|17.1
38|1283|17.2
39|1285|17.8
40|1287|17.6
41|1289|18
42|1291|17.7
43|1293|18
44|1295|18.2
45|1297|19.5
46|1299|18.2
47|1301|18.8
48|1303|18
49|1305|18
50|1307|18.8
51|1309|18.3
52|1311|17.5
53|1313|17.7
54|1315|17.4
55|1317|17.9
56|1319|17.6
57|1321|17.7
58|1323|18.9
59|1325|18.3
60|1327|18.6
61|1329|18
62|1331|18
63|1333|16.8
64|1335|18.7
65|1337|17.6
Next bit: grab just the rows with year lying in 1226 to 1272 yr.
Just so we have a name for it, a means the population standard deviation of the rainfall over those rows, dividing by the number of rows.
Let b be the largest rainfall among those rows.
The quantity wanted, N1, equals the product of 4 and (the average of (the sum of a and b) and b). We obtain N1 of 68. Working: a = 1.6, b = 16.2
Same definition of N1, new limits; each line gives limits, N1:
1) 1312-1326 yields 77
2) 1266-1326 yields 81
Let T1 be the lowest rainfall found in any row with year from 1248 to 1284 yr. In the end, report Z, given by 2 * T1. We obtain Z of 23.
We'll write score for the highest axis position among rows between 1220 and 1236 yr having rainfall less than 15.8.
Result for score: 1235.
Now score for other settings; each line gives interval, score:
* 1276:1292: 1277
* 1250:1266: 1265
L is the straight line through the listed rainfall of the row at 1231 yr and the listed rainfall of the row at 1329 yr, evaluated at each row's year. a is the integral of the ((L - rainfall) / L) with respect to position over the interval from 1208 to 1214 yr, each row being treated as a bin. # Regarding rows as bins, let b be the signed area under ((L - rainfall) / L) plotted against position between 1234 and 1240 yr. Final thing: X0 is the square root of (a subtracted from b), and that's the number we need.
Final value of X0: 1.80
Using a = -4.42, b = -1.2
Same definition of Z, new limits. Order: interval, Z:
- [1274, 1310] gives 30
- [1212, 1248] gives 22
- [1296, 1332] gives 35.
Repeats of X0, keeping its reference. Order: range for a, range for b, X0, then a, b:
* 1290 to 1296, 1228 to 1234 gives 0.86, -0.97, -0.2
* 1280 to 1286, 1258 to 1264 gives 1.26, -1.06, 0.5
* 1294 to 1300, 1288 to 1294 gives 0.30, -1.10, -1.0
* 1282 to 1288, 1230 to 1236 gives 1.03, -1.06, 0.0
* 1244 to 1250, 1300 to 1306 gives 0.93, -1.64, -0.8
